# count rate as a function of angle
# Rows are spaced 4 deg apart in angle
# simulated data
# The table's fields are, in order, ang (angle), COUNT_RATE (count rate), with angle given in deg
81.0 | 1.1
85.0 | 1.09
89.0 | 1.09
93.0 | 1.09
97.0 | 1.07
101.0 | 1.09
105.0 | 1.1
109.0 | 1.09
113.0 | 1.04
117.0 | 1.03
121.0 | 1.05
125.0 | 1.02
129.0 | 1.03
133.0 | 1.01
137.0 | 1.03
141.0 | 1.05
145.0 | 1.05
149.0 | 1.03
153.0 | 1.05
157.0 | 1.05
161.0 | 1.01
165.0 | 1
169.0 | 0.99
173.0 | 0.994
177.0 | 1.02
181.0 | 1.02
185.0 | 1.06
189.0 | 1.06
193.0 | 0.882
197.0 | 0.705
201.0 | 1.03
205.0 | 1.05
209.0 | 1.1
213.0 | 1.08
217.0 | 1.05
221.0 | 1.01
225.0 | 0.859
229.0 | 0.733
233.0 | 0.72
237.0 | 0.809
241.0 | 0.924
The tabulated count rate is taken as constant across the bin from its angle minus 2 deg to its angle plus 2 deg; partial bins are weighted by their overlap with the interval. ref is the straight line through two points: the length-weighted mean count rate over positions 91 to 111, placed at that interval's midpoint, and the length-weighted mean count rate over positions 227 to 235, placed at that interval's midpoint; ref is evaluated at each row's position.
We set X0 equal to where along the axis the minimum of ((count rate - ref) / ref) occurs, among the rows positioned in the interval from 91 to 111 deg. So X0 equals 97.0 deg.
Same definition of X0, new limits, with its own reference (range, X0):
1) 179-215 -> 197.0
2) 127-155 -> 133.0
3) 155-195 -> 193.0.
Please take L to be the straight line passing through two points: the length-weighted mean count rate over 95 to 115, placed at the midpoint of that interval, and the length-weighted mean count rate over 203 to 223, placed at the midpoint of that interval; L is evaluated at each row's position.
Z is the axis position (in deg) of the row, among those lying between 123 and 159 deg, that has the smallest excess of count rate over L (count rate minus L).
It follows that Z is 133.0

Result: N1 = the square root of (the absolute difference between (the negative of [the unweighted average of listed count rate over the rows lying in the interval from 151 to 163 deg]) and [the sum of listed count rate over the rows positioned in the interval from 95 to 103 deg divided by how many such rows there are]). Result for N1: 1.45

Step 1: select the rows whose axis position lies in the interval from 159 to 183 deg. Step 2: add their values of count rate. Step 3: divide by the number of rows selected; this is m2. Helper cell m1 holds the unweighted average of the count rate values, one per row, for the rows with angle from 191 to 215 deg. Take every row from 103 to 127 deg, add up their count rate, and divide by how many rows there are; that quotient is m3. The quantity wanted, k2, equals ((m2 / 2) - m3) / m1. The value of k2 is -0.57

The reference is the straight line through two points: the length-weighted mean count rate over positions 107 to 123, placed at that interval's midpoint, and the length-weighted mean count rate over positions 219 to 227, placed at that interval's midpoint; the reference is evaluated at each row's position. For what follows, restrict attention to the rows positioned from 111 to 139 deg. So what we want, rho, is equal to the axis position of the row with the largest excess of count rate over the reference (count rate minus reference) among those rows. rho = 121.0 deg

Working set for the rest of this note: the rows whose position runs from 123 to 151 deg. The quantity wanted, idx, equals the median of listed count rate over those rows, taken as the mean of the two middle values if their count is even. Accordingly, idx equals 1.03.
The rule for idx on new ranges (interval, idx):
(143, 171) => 1.03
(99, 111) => 1.09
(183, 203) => 1.03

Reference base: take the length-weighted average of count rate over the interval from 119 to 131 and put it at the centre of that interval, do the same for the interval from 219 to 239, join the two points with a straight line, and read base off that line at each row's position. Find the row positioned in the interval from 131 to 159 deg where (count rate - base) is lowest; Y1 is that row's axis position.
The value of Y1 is 133.0 deg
